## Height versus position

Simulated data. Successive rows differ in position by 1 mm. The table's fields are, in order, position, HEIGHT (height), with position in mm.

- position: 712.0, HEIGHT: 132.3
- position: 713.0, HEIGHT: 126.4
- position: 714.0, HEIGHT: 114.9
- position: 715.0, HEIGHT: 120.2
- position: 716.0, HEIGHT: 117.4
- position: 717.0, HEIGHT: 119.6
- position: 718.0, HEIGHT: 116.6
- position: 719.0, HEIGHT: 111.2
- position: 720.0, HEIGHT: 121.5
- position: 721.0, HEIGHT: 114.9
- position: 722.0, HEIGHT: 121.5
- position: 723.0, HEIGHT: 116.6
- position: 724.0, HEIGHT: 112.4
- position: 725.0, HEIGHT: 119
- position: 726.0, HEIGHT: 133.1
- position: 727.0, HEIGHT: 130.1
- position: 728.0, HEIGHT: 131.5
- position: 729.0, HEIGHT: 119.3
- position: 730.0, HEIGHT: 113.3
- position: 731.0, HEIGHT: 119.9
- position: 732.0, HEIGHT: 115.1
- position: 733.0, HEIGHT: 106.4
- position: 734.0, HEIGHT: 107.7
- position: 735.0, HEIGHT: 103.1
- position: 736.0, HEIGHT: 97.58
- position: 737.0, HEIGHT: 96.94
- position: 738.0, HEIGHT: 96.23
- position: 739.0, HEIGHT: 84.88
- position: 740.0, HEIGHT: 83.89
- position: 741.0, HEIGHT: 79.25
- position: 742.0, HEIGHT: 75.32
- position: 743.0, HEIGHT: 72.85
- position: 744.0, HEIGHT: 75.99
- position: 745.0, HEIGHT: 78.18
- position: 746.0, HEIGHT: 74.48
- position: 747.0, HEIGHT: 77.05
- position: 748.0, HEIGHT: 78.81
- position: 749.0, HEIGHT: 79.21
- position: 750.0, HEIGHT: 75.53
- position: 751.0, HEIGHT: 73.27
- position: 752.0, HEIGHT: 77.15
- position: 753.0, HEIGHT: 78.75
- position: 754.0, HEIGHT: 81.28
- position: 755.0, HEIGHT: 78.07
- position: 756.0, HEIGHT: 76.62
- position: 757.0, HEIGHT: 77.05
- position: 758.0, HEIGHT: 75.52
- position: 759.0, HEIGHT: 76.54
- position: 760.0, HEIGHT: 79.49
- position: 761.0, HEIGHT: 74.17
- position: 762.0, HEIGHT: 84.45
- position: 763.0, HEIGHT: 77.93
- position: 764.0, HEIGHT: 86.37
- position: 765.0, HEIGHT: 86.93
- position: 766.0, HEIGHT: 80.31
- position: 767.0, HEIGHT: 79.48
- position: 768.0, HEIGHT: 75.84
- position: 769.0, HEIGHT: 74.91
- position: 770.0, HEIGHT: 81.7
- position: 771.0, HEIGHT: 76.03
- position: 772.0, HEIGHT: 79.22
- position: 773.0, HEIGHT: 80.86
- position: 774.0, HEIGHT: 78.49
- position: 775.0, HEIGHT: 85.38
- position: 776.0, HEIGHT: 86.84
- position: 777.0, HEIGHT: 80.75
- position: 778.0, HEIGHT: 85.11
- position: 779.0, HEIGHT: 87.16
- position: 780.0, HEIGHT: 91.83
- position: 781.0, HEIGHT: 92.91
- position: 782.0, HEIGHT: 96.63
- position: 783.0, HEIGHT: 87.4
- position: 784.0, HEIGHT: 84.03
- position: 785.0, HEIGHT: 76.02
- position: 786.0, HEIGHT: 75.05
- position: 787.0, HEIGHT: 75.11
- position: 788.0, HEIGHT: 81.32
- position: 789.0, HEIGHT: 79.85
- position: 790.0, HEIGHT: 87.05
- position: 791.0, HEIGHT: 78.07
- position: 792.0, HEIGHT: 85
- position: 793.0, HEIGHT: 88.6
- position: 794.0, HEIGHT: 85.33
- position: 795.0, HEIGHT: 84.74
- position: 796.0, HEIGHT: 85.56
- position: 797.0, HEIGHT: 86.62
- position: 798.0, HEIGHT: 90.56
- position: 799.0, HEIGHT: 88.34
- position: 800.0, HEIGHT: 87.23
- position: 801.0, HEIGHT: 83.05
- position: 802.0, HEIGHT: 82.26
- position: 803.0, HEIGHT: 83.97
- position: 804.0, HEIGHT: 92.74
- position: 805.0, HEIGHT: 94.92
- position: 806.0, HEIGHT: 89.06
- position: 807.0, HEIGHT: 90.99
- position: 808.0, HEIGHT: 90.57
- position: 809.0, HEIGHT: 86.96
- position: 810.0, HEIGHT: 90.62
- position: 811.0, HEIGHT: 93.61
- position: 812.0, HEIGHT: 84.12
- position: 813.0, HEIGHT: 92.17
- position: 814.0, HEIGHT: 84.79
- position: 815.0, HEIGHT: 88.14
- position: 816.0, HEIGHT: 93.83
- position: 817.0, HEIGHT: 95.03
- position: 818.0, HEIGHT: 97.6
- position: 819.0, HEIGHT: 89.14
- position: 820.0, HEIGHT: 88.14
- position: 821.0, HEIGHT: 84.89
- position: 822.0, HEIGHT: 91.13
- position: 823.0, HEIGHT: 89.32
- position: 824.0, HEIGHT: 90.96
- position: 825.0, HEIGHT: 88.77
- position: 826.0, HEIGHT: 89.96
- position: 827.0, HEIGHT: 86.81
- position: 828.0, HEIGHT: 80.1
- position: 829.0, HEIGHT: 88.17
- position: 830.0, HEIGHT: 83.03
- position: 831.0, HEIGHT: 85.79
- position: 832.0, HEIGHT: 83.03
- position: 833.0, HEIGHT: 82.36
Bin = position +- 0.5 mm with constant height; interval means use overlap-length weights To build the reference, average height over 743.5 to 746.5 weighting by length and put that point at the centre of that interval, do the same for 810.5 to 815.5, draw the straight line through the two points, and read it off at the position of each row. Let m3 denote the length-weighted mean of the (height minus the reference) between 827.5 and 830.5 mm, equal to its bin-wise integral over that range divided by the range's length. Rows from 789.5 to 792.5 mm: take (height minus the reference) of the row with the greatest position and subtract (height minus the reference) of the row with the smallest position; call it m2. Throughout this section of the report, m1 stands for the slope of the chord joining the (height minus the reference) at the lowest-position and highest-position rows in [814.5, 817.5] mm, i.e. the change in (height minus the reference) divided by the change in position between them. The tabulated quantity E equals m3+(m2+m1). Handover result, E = -7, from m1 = 3.3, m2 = -2.4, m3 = -8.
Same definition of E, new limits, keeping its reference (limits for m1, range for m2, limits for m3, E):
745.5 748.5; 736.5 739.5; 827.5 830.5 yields -18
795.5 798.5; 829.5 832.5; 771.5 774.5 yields 0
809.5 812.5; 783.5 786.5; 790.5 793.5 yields -14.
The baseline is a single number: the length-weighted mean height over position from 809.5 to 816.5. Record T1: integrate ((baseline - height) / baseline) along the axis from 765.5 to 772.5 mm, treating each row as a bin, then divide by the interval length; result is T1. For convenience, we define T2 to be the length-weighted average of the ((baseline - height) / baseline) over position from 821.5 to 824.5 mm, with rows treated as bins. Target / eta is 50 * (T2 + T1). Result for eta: 6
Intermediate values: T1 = 0.13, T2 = -0.01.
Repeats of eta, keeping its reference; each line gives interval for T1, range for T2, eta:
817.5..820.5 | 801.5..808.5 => -1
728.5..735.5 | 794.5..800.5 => -11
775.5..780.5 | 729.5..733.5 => -12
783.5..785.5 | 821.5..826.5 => 5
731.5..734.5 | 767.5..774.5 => -5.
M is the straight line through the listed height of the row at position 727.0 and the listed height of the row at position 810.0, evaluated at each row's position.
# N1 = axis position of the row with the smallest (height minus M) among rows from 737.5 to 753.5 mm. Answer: 743.0 mm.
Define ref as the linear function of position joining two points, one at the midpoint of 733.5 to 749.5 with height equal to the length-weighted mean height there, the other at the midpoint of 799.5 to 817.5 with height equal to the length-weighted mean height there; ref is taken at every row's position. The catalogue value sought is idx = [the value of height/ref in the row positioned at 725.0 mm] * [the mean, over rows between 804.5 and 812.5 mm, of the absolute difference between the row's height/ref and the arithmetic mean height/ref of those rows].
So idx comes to 0.041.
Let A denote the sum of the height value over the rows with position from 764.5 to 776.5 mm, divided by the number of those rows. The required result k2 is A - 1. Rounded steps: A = 80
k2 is 79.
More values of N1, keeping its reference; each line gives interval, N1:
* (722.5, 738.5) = 738.0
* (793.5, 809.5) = 795.0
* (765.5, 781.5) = 769.0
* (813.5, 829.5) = 814.0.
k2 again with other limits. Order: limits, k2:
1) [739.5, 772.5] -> 77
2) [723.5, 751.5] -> 96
